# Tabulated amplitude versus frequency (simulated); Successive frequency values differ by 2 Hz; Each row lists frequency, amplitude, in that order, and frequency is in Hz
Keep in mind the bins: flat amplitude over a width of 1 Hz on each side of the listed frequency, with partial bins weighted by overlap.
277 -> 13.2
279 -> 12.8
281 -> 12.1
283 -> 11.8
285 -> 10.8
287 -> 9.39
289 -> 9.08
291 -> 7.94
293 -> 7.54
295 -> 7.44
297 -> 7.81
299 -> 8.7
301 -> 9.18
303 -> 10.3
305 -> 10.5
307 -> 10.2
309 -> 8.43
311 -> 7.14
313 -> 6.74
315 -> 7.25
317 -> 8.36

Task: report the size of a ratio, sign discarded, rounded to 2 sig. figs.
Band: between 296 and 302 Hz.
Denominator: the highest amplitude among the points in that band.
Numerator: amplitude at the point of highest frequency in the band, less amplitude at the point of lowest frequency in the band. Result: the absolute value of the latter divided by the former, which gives 0.15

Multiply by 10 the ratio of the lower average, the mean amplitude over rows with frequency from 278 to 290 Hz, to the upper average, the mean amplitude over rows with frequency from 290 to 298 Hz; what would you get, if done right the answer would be 14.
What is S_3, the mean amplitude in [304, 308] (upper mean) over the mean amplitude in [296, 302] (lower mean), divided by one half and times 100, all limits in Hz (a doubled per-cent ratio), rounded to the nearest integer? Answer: 242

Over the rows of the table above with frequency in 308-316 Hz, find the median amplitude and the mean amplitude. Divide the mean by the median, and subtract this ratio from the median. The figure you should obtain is 6.2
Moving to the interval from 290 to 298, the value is 6.7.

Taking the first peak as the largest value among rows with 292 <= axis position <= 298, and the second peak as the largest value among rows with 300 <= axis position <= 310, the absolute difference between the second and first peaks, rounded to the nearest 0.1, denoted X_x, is 2.7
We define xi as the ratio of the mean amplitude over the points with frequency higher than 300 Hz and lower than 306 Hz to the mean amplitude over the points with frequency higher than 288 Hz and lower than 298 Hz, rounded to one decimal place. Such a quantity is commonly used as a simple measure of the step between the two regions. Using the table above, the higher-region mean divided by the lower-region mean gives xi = 1.3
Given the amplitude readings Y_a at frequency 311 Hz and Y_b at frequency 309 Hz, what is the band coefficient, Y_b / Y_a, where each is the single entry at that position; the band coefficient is 1.2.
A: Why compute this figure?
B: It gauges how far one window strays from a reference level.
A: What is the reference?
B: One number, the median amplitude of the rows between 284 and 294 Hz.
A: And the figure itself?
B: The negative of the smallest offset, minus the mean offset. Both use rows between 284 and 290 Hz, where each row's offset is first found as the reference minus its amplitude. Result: 2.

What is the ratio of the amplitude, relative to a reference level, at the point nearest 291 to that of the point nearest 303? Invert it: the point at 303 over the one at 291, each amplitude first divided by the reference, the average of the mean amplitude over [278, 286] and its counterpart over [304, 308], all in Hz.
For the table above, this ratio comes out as 1.30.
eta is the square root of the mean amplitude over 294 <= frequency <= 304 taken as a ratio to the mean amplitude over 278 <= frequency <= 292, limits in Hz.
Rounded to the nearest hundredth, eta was 0.91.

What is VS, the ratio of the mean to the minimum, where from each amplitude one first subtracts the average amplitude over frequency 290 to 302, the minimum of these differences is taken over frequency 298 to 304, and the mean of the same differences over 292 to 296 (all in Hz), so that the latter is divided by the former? -1.0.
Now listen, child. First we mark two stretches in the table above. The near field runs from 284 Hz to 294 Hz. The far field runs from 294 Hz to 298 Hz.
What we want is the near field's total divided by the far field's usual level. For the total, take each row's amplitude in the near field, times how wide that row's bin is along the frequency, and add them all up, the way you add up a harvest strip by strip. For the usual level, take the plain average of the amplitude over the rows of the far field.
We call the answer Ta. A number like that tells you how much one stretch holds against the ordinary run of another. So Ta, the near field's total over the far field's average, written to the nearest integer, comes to 12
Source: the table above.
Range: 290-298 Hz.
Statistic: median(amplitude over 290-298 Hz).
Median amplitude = 7.7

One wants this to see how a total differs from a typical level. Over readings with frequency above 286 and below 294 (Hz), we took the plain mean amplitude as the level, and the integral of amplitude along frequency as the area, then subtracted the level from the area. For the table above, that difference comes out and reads 59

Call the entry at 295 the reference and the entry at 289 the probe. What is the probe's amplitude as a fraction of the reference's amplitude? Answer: 1.2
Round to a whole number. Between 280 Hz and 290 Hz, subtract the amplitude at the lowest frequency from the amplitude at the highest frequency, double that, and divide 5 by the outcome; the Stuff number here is -1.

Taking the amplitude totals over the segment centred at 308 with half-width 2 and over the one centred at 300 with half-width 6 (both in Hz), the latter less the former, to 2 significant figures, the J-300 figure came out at 35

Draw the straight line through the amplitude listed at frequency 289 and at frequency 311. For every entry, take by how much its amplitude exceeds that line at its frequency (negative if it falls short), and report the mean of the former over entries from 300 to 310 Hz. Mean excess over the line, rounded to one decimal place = 2.1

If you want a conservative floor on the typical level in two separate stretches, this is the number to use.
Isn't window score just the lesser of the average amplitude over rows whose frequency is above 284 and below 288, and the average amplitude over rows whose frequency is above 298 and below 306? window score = 9.7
